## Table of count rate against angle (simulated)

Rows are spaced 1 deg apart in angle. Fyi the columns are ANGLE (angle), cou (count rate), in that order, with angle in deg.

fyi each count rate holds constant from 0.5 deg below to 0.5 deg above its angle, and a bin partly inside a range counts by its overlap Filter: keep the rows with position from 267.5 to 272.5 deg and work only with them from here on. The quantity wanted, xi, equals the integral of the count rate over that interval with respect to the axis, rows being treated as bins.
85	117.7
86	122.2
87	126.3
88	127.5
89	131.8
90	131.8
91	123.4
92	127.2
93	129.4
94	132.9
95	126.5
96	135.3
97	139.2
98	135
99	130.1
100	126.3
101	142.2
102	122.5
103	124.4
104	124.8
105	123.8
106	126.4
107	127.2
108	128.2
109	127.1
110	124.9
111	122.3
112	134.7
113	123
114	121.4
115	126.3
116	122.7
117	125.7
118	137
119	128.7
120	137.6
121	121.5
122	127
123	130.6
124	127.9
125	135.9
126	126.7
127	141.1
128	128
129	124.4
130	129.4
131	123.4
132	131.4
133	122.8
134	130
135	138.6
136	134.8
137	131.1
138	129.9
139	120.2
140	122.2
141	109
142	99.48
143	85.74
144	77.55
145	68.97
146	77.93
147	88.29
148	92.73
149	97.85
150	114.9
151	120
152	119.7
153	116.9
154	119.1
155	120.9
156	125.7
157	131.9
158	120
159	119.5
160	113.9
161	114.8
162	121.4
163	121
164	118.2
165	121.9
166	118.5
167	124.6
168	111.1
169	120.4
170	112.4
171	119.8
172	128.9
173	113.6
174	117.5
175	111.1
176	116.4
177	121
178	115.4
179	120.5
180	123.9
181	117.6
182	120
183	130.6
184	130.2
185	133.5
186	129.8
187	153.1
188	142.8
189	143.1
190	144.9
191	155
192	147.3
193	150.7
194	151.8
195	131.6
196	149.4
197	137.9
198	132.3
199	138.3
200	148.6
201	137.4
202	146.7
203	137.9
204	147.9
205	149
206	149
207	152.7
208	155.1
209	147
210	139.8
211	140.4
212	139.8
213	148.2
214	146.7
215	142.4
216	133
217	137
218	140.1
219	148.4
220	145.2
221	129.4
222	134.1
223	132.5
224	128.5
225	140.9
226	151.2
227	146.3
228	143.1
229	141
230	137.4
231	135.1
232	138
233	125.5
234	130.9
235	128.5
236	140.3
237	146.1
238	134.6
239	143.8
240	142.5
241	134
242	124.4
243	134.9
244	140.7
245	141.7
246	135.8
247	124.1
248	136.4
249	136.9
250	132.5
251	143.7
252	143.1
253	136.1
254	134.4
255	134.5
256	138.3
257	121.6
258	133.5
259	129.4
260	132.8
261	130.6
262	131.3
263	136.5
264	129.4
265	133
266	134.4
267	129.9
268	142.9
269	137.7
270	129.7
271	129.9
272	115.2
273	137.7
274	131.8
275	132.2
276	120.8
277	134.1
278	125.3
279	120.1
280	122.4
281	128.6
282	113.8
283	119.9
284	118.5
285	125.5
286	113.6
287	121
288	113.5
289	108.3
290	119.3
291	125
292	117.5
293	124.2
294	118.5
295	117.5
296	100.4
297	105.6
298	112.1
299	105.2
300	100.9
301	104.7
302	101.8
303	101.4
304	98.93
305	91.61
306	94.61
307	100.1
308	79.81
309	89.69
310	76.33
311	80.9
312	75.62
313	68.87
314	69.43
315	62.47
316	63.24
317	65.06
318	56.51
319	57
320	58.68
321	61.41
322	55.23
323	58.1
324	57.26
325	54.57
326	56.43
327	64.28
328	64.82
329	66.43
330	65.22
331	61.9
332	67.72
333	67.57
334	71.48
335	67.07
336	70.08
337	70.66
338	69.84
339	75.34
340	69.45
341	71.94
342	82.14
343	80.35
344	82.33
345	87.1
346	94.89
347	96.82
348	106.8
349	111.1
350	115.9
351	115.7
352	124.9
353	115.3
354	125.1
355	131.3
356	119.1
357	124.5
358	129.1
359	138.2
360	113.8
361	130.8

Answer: 655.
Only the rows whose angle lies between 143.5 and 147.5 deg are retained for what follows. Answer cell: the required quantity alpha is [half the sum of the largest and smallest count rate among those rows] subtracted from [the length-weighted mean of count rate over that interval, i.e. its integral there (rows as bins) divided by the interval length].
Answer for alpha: -0.4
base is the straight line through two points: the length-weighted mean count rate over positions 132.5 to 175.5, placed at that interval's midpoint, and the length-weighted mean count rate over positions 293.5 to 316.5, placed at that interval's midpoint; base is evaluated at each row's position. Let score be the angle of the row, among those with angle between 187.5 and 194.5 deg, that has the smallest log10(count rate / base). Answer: 188 deg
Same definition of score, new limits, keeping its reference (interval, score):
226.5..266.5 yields 233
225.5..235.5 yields 233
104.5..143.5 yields 143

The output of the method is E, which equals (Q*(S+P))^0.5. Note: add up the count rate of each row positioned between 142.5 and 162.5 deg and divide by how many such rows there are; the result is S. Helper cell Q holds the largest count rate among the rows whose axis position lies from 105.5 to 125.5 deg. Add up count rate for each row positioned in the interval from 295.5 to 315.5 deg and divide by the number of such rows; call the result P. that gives 165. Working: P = 91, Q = 137.6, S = 107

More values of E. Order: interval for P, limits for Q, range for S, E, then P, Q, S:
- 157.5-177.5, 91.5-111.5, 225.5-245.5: 191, 118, 142.2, 138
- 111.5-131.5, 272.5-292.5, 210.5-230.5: 192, 129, 137.7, 140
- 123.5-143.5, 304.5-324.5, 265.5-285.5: 159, 125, 100.1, 128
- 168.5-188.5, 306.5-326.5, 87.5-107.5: 159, 124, 100.1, 129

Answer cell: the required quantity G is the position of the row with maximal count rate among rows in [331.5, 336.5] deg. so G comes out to 334 deg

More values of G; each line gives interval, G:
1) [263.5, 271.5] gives 268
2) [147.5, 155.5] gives 155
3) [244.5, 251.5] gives 251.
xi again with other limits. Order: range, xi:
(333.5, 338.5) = 349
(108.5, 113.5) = 632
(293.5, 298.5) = 554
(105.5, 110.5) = 634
